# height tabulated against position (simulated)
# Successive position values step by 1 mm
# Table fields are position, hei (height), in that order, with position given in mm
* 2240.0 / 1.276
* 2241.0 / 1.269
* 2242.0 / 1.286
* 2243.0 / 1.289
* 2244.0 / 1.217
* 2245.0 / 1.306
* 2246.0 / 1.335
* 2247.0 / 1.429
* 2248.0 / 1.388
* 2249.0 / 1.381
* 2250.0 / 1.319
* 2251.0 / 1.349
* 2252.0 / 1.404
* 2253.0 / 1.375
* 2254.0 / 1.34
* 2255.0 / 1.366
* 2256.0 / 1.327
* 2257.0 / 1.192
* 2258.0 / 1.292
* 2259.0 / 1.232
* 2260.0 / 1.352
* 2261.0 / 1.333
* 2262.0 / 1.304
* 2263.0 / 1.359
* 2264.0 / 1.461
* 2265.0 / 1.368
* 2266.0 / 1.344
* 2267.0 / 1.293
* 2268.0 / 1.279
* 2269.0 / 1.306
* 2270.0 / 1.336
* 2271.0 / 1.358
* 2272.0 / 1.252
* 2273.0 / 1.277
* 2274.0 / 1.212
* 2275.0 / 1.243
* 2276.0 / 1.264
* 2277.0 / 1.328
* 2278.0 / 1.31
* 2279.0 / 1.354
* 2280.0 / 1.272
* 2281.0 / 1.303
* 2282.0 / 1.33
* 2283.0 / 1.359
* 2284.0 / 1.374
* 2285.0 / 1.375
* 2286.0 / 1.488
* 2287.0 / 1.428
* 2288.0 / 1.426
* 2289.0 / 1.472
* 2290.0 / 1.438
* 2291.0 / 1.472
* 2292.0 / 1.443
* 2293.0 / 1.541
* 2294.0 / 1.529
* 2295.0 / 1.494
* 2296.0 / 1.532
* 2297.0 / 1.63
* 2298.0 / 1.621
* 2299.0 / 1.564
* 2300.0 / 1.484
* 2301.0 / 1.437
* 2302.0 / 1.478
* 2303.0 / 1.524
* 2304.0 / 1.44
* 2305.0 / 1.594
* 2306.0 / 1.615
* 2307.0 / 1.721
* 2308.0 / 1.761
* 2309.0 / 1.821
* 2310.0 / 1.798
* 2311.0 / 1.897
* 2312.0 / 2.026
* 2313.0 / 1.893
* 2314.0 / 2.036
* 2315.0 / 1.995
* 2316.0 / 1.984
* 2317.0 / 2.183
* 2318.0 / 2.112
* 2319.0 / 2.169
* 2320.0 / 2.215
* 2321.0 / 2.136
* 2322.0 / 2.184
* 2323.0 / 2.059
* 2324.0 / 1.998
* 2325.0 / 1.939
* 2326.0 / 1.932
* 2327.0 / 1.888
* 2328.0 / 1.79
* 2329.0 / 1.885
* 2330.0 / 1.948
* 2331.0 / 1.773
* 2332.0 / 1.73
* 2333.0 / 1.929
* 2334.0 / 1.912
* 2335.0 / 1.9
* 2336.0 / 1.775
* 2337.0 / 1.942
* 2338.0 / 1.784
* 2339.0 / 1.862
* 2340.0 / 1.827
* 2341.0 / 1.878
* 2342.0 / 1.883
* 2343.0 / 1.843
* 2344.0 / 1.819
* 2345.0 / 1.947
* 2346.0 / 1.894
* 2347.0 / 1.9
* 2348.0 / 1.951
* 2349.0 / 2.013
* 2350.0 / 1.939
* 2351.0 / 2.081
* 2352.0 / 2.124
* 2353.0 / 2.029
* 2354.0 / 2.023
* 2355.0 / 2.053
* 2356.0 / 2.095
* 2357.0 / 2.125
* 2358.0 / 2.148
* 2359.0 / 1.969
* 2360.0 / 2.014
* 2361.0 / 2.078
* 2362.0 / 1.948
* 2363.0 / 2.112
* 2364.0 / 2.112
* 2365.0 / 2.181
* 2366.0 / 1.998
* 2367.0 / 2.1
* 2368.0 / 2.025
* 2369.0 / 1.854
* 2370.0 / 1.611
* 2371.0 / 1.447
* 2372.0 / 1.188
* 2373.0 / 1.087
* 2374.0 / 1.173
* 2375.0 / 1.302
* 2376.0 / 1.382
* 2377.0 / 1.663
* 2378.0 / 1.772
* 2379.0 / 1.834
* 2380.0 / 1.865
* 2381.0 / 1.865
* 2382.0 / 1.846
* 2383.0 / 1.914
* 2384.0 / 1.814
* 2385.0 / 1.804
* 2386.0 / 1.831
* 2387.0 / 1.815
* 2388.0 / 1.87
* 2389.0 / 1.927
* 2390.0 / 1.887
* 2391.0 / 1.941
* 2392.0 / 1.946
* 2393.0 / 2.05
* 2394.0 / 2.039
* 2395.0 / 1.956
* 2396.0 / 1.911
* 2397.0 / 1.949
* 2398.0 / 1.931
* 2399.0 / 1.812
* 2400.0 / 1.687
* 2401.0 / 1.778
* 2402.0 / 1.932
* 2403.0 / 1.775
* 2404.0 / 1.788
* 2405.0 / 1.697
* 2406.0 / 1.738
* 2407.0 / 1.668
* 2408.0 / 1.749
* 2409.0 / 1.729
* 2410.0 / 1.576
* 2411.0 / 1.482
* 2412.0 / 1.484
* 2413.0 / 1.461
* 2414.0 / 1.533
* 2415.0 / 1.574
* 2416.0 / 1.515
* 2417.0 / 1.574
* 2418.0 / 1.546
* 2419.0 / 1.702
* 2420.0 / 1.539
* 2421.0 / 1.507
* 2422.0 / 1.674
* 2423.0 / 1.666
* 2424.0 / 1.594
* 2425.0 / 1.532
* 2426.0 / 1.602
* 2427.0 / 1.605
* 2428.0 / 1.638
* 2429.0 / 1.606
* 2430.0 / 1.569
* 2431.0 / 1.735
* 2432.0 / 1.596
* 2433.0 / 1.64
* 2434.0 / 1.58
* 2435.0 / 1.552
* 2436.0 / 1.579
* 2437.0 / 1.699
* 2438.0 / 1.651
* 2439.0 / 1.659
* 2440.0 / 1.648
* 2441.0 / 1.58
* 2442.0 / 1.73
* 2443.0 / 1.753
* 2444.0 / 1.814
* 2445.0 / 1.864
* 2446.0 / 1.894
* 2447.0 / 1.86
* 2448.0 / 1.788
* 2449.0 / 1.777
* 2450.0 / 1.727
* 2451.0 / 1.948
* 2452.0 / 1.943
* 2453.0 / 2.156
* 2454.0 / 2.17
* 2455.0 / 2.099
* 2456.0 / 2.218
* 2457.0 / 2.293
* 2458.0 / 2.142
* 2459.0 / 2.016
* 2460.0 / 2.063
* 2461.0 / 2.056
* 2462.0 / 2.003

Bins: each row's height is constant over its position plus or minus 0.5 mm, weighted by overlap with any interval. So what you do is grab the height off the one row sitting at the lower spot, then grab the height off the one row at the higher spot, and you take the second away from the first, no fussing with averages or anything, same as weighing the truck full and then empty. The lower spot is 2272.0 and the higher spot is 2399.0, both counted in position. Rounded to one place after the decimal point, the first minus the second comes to -0.6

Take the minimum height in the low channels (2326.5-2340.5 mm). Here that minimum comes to 1.73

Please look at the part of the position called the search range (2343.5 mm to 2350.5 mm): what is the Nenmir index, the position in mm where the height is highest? 2349.0 mm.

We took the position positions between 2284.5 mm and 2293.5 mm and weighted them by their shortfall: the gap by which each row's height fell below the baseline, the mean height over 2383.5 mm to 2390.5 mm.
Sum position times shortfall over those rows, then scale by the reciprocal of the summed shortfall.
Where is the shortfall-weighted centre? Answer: 2288.8 mm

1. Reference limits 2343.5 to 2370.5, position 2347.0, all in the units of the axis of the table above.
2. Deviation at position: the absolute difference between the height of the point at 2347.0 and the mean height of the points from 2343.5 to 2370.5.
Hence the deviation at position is 0.11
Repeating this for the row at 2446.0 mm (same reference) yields 0.11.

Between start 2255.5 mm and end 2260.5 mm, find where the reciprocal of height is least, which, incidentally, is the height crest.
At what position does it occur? 2260.0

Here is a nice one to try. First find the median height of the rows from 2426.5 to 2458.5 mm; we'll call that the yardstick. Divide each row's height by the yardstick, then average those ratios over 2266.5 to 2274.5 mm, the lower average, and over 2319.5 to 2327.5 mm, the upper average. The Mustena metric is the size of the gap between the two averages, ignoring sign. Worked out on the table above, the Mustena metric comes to 0.44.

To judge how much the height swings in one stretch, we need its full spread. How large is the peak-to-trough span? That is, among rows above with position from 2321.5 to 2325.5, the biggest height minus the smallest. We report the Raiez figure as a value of 0.245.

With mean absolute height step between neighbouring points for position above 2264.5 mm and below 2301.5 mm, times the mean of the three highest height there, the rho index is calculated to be 0.068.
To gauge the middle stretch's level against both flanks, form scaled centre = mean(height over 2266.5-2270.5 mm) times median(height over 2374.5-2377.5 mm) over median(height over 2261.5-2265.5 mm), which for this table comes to 1.32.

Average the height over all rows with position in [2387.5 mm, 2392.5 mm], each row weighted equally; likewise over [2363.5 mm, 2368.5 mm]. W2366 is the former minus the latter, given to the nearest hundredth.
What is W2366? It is -0.17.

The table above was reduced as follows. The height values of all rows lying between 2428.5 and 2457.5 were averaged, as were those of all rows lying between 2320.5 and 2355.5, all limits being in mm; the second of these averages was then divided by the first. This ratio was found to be 1.07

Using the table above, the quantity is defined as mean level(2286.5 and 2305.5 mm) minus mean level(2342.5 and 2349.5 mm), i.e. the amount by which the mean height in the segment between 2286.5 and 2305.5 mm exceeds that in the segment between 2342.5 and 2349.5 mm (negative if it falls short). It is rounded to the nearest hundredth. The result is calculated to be -0.41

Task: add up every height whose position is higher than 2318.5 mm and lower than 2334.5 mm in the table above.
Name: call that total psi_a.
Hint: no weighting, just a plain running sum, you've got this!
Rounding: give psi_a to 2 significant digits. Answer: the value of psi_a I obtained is 31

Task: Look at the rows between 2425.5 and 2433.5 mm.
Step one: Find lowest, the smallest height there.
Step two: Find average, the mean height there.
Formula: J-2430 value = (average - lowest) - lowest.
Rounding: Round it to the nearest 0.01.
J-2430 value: -1.51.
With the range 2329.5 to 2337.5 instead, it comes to -1.60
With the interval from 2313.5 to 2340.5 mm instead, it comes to -1.50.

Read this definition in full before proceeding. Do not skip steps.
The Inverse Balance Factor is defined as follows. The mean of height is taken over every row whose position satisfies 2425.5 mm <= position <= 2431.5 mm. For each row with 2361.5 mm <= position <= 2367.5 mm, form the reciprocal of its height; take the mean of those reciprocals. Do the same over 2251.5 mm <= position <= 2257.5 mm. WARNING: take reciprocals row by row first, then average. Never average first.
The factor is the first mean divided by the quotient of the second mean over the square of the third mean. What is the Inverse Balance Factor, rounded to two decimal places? 1.90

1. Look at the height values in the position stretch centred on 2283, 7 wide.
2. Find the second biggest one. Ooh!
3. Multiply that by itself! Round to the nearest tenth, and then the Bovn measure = 1.9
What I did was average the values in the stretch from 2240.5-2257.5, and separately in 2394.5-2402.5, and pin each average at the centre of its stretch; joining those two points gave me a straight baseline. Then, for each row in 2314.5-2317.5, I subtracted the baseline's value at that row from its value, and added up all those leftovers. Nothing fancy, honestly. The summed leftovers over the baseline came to 1.5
